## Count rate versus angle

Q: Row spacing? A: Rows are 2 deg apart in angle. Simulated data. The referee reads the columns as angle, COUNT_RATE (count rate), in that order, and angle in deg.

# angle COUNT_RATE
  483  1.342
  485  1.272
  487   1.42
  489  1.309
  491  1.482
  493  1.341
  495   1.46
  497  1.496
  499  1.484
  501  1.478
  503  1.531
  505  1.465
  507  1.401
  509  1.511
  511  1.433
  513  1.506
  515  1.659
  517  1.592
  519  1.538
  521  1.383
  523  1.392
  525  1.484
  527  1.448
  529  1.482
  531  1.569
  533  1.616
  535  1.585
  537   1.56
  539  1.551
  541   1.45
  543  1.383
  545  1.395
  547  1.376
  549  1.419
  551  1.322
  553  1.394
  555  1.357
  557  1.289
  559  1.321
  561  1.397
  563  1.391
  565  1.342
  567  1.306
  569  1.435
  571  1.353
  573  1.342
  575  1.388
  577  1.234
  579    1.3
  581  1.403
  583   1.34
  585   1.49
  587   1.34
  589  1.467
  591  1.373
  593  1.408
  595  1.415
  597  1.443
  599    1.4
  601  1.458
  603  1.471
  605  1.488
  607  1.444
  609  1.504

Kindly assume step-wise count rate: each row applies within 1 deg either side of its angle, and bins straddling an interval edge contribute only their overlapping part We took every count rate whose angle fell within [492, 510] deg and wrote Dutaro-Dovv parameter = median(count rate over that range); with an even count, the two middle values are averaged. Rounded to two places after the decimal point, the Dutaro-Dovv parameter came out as 1.48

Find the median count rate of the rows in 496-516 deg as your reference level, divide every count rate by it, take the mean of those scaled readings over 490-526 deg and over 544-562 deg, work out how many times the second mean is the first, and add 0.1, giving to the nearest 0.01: 1.02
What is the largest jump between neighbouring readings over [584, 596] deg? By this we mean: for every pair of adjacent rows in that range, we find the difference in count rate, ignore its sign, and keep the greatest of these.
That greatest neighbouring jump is 0.150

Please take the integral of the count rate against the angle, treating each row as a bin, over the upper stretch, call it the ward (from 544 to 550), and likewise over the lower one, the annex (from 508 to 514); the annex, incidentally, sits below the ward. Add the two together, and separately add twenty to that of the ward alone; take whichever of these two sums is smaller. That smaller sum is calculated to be 17.28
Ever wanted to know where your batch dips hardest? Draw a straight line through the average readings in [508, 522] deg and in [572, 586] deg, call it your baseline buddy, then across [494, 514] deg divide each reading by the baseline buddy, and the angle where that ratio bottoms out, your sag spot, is 507 deg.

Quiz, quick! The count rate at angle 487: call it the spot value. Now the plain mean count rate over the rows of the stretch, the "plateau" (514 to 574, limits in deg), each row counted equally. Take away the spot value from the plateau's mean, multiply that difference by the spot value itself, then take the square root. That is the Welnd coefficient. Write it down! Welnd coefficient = 0.16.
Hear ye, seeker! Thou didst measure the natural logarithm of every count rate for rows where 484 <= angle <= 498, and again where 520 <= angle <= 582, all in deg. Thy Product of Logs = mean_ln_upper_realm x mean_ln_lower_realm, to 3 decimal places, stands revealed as 0.113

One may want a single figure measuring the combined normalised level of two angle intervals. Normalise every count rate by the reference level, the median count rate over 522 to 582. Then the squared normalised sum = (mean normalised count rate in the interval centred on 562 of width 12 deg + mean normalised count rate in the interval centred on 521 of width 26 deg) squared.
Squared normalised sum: 4.18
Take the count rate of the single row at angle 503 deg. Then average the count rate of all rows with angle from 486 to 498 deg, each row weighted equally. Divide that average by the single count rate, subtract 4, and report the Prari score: -3.07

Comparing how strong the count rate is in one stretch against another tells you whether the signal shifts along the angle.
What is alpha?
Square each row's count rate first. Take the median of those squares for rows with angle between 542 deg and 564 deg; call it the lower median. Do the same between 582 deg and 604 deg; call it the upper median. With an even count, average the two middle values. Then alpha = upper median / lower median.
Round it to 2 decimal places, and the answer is 1.05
